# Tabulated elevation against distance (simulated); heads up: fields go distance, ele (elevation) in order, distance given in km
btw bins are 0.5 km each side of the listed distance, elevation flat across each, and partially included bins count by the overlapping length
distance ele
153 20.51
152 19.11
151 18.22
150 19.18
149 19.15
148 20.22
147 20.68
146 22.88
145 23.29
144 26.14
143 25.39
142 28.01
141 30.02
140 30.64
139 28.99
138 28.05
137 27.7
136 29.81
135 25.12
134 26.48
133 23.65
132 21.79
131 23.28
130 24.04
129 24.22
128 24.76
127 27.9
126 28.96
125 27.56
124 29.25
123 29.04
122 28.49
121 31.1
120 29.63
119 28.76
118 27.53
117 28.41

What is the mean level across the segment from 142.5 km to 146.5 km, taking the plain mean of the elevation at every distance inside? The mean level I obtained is 24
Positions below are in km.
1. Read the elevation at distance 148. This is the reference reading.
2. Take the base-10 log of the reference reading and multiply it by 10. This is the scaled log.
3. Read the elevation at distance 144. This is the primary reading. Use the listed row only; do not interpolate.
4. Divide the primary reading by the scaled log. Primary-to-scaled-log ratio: 2.00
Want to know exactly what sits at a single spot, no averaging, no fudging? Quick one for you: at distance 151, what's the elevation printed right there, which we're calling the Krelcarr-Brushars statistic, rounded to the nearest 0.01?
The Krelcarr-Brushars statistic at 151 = 18.22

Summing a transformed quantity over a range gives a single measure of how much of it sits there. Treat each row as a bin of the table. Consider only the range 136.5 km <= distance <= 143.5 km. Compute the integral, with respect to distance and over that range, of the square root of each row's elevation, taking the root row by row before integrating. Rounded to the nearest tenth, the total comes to 37.3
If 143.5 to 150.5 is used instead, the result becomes 32.5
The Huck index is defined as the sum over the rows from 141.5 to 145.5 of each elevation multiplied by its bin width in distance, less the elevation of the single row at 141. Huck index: 73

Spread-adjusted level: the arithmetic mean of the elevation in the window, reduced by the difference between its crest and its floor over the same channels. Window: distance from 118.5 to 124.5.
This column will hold 27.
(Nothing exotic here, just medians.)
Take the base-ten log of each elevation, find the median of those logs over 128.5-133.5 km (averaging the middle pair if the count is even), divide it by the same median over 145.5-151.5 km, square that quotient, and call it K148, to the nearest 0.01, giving 1.13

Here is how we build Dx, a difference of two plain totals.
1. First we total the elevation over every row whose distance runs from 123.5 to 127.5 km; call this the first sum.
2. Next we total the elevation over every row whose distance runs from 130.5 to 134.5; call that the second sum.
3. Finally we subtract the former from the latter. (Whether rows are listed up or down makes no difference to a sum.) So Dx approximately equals -18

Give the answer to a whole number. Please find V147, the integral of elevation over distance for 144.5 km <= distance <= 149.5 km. 106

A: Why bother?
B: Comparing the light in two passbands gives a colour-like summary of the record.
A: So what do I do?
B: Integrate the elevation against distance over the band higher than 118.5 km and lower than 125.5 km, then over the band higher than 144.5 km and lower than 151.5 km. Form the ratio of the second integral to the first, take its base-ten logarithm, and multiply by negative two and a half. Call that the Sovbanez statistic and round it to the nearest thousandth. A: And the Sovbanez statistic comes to 0.380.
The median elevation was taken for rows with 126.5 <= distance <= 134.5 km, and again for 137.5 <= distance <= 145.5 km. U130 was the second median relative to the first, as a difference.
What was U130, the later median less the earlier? 3.9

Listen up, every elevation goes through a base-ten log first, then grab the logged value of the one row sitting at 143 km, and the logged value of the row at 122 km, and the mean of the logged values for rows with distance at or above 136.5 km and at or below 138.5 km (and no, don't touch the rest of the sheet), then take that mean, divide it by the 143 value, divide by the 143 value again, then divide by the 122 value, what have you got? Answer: 0.50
